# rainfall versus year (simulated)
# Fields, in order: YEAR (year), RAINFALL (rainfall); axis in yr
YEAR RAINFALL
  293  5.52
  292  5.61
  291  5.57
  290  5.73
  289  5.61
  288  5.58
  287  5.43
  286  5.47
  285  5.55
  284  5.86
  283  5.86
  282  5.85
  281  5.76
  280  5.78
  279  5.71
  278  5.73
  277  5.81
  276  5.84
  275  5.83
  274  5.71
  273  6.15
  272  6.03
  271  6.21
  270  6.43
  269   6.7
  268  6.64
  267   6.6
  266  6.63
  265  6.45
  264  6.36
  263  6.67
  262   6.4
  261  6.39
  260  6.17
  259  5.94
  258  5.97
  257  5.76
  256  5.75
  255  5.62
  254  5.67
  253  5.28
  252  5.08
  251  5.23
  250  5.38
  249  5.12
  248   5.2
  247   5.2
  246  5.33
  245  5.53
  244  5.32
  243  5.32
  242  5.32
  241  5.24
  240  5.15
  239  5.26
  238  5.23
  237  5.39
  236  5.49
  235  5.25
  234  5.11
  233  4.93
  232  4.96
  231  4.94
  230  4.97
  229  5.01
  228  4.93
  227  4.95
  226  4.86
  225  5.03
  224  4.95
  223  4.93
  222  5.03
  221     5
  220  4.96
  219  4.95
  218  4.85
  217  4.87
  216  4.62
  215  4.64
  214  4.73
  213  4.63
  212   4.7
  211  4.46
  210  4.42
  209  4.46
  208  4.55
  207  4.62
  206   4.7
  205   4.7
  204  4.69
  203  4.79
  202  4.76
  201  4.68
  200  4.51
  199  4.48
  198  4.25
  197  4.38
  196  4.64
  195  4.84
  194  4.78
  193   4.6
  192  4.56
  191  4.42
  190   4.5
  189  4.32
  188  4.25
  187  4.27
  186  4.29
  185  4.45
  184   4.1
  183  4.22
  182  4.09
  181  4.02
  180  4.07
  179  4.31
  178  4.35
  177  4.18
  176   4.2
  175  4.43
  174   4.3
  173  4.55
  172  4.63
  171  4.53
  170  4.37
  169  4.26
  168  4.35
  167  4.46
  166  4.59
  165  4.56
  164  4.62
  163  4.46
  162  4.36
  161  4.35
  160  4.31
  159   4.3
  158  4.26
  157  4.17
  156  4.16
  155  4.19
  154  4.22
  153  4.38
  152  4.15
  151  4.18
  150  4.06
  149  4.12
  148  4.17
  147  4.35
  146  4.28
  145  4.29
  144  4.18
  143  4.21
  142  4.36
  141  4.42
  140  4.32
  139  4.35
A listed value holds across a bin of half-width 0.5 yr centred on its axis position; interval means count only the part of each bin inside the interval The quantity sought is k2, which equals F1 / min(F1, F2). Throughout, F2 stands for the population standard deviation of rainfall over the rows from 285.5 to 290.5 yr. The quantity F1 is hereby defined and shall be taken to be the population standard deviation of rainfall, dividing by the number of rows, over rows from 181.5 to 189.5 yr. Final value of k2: 1.03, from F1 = 0.109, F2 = 0.107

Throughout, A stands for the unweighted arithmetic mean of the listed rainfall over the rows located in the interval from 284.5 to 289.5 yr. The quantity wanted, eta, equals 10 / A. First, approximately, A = 5.53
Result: 1.81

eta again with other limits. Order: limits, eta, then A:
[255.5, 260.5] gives 1.69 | 5.92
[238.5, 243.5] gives 1.90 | 5.26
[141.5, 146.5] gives 2.35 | 4.26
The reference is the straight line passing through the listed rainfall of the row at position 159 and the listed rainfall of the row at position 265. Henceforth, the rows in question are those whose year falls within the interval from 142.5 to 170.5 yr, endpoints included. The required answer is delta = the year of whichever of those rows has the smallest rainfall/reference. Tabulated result 169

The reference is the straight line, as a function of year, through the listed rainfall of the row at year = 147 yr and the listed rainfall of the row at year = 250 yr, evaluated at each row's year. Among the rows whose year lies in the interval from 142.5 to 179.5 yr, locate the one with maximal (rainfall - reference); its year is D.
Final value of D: 164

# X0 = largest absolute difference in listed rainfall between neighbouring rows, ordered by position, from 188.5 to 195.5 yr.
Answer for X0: 0.18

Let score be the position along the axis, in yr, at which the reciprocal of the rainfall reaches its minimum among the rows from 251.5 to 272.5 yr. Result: 269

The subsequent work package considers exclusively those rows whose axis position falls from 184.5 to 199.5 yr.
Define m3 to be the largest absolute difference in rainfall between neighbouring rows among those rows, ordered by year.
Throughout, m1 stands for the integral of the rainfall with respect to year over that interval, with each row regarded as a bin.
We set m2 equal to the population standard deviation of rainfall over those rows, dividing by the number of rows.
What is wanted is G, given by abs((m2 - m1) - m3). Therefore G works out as 67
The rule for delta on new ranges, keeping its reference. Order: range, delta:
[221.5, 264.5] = 252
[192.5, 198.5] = 198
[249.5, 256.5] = 252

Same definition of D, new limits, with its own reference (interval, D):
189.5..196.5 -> 195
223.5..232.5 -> 225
